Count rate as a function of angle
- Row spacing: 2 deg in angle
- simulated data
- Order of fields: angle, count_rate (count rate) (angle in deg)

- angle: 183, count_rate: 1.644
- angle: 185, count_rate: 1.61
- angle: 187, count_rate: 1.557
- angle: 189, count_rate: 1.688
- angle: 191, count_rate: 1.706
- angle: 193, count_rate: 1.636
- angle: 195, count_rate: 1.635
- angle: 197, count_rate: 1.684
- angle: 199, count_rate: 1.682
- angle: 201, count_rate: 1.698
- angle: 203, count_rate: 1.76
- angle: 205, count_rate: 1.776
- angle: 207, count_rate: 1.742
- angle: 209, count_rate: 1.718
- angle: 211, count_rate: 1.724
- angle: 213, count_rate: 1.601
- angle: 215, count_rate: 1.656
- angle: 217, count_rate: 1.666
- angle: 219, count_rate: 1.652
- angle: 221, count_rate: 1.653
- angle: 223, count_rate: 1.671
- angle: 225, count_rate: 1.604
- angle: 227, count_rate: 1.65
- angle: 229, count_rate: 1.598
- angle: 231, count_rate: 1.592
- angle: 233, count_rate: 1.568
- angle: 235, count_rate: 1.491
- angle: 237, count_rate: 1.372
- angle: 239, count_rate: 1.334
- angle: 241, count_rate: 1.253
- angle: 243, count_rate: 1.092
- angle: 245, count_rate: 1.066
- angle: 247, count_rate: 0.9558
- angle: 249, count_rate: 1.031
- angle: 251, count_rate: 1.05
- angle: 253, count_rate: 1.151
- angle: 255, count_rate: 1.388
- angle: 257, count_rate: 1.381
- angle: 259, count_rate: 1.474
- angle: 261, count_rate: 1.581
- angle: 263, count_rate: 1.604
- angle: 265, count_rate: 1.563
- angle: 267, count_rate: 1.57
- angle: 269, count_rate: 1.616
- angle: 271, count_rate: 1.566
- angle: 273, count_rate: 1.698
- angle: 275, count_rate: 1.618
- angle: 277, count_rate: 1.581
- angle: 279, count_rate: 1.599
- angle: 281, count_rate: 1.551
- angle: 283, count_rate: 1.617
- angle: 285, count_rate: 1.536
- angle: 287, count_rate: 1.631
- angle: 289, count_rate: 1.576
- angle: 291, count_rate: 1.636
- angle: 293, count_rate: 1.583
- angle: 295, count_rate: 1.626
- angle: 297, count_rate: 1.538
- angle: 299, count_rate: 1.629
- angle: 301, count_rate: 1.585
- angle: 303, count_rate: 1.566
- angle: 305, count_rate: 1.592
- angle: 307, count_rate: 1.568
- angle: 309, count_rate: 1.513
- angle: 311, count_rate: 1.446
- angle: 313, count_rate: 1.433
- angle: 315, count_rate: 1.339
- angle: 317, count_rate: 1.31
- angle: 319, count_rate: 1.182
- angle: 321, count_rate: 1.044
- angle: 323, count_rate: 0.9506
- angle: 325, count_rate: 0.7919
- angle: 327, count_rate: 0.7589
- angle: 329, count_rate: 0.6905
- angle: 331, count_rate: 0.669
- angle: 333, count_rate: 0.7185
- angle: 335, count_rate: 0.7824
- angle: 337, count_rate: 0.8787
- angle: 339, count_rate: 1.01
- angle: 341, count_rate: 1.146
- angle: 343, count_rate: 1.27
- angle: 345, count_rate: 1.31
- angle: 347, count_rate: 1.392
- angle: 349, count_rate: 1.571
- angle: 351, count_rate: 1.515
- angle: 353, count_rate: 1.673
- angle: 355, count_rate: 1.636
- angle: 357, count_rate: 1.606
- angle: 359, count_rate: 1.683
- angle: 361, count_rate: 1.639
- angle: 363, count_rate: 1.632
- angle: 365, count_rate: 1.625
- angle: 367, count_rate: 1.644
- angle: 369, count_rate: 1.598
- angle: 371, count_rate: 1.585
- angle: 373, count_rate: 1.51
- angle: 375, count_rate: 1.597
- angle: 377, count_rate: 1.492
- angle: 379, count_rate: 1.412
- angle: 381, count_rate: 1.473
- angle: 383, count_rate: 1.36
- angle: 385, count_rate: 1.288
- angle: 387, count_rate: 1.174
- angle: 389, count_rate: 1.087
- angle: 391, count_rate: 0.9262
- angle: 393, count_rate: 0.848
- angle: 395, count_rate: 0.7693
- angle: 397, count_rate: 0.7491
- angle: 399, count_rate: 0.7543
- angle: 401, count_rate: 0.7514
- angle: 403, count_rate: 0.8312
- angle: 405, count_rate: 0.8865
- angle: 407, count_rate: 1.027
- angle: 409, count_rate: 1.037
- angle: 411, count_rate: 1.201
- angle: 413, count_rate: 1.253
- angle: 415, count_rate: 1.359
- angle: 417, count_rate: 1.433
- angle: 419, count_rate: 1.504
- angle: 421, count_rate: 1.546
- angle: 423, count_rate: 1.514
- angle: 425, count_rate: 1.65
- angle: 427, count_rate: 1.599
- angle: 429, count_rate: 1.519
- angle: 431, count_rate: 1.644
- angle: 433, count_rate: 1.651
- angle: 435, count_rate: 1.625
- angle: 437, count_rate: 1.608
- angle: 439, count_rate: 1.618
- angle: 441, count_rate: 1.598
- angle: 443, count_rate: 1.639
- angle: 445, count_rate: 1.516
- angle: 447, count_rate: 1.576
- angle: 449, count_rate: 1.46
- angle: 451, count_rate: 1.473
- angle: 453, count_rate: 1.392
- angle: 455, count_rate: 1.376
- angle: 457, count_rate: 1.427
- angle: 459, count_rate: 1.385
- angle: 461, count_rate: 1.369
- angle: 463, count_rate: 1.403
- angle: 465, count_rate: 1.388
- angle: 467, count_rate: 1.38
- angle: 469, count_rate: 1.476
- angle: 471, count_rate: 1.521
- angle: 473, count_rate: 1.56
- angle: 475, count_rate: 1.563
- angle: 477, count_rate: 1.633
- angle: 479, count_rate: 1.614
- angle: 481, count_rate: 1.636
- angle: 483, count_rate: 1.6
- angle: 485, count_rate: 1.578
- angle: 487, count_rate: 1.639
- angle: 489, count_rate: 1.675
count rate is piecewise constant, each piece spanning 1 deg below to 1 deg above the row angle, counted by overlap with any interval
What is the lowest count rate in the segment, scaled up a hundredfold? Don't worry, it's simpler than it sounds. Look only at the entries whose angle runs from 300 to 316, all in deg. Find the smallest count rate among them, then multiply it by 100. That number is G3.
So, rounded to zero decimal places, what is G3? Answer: 134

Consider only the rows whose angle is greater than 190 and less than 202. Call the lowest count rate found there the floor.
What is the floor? 1.635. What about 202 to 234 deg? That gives 1.568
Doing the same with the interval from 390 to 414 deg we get 0.7491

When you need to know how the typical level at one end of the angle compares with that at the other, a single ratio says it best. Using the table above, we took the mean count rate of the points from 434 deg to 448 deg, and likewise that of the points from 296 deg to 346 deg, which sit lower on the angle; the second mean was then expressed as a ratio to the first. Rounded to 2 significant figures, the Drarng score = 0.74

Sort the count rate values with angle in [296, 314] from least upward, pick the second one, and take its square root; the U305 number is 1.20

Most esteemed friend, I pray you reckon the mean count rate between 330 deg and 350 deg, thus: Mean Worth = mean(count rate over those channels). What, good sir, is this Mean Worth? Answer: 1.07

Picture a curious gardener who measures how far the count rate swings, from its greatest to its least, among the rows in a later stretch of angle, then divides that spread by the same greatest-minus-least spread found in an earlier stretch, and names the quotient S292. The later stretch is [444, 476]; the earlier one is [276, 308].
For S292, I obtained 2.1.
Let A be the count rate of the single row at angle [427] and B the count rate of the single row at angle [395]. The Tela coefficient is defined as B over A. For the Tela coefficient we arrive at 0.48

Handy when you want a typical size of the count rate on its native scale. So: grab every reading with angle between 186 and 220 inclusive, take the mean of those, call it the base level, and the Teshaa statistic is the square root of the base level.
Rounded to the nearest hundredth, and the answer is 1.30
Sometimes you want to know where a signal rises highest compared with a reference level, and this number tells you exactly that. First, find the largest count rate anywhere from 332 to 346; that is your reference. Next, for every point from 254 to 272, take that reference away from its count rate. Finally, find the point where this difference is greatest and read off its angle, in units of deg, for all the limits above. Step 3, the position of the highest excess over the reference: 269 deg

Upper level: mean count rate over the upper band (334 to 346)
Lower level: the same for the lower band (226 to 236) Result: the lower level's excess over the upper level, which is 0.51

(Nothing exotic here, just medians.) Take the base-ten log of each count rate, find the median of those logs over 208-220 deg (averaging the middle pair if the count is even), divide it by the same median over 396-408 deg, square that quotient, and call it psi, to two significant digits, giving 4.7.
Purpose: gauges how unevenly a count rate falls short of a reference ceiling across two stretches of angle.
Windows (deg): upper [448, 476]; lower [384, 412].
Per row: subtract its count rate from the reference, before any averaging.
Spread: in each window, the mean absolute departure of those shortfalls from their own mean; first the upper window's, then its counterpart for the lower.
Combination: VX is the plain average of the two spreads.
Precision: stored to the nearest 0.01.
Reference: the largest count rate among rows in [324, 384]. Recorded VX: 0.11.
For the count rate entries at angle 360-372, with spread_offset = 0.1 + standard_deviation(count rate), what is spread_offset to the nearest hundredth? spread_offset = 0.12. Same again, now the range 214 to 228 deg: 0.12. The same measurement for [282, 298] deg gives 0.14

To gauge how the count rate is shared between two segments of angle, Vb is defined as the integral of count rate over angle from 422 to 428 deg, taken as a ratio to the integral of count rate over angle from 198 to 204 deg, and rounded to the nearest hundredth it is 0.93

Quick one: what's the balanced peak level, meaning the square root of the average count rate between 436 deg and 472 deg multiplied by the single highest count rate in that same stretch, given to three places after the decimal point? 1.556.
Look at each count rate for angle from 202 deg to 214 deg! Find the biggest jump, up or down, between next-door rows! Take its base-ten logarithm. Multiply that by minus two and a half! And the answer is 2.28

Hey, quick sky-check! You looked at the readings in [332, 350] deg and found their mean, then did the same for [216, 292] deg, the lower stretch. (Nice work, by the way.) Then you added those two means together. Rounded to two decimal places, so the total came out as 2.60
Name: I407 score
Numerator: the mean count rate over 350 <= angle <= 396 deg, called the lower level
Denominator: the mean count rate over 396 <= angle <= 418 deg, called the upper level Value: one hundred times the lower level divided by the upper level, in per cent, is 139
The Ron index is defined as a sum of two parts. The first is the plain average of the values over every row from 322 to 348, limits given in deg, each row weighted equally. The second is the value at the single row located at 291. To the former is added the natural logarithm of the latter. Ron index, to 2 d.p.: 1.44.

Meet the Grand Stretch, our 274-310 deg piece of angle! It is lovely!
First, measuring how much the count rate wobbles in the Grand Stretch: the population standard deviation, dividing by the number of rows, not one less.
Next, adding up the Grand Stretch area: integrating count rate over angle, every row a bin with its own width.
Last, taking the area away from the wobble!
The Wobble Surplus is -57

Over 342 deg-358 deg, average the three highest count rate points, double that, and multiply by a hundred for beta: 328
